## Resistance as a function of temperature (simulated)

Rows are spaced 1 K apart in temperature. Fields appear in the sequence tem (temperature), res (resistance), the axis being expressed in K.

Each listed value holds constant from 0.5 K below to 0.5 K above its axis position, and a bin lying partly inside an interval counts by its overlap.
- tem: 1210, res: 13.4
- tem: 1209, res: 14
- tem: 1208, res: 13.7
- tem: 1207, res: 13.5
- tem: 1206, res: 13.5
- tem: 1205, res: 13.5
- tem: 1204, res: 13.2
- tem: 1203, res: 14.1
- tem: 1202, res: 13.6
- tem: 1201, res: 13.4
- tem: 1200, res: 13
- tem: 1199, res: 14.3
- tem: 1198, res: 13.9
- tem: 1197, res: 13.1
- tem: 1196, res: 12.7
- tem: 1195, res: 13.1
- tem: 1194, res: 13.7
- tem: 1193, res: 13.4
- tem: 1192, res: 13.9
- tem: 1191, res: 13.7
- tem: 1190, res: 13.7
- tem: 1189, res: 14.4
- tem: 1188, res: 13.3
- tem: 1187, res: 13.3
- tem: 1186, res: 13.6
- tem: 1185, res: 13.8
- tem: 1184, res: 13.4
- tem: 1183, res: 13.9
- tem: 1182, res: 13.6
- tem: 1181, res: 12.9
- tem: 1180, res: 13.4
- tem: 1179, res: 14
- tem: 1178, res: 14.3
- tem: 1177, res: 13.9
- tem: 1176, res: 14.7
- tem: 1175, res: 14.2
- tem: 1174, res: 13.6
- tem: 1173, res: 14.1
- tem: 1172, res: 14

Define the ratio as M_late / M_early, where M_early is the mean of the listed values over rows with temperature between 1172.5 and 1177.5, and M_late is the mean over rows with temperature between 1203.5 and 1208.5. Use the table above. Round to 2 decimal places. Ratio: 0.96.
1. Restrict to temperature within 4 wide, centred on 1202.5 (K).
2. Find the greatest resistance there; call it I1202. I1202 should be 14.1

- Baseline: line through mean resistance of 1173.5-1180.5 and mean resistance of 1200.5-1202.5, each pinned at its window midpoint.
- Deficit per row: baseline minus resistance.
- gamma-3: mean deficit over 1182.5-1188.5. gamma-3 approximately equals 0.29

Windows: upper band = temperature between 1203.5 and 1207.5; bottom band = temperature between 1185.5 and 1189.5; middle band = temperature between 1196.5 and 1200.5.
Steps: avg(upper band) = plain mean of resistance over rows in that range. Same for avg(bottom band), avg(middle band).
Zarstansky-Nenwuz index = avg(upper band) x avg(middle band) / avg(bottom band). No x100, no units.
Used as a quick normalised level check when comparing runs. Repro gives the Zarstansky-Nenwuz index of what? 13.4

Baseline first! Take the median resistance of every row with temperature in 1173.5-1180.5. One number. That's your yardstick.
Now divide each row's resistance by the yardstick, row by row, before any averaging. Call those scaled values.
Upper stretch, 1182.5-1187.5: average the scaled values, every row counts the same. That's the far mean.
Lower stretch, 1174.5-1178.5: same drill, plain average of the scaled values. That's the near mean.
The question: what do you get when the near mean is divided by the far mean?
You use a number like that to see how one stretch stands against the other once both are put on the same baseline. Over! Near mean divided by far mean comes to 1.05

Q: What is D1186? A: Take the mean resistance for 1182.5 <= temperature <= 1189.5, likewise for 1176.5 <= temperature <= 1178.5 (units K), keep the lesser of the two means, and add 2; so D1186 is 15.7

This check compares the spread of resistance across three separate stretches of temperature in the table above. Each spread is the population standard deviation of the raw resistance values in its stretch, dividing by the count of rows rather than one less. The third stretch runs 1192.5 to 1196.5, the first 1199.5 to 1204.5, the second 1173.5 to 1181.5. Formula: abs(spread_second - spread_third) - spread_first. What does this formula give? -0.22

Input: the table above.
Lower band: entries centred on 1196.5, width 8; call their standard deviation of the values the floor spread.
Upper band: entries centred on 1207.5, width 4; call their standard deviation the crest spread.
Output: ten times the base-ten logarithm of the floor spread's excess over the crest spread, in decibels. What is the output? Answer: -5.3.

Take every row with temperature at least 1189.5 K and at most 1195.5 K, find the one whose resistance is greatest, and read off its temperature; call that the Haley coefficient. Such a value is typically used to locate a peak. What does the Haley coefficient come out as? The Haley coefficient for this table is 1192 K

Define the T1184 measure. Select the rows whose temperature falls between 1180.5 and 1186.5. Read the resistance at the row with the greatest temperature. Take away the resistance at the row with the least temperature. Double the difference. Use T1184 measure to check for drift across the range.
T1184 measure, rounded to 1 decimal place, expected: 1.4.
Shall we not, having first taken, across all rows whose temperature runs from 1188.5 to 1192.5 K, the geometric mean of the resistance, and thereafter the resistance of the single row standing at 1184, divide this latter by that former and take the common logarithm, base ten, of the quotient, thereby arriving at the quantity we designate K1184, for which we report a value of -0.017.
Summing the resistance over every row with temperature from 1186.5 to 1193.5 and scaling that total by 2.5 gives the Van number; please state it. 239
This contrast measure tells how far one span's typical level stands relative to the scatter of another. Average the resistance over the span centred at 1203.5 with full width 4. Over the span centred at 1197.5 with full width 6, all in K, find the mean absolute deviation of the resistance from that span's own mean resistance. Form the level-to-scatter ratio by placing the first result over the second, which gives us 27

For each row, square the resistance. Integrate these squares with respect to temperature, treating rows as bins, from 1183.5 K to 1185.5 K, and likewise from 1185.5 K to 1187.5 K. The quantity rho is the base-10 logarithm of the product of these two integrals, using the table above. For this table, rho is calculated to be 5.13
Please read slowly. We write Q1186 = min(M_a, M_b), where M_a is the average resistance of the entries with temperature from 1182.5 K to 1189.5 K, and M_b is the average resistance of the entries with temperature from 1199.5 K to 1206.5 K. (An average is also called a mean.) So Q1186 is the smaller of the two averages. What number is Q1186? 13.5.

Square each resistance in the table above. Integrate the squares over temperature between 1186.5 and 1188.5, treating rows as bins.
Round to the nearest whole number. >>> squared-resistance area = 354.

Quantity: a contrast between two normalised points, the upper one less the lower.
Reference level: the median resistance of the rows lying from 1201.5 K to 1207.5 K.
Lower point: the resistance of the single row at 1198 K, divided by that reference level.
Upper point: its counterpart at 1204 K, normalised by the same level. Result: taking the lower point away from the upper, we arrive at -0.05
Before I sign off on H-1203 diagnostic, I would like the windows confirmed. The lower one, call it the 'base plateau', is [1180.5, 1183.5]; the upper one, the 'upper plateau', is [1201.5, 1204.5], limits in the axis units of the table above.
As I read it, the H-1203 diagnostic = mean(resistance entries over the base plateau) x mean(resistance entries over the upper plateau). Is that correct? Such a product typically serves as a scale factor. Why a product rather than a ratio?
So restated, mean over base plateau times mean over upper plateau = 184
